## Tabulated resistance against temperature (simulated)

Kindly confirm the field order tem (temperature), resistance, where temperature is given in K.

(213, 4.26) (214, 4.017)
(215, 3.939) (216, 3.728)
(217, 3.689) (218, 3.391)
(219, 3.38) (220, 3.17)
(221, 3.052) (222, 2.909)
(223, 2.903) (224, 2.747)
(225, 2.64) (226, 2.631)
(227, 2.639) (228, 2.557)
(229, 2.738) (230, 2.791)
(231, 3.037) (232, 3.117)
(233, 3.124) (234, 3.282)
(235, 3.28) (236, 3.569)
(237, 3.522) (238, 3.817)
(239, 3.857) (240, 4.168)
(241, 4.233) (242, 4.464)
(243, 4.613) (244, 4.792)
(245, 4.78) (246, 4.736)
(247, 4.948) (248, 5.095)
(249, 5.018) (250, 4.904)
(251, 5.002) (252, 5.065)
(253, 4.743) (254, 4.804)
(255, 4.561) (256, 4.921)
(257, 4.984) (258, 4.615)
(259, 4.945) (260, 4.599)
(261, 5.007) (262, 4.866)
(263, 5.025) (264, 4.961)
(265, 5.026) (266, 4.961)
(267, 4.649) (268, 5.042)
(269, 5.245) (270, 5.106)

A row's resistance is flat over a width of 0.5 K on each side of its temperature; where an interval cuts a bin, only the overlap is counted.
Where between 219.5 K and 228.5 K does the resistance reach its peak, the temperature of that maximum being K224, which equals 220 K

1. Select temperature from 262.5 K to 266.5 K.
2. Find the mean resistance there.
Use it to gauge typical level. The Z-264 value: 4.99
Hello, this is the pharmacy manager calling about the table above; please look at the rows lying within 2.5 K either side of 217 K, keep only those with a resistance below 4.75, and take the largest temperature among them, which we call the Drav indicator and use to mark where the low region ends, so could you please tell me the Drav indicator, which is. 219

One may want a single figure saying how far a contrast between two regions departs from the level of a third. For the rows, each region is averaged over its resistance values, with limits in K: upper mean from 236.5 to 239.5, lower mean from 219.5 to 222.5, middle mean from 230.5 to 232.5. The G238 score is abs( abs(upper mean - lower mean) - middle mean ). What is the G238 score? 2.4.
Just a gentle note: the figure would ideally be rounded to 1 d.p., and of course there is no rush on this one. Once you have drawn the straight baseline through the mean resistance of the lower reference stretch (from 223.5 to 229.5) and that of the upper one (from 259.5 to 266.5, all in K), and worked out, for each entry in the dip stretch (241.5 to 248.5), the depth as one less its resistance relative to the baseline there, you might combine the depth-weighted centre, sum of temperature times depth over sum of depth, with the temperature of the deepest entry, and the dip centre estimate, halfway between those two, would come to 245.5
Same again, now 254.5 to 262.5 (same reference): 258.6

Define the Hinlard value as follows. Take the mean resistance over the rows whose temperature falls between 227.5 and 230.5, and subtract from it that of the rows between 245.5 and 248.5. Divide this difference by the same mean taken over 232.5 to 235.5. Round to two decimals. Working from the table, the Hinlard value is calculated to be -0.69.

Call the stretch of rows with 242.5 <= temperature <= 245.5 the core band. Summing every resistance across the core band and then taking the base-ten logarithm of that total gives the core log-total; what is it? 1.15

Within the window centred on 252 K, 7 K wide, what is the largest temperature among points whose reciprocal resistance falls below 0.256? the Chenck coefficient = 255 K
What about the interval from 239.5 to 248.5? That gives 248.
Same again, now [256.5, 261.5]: 261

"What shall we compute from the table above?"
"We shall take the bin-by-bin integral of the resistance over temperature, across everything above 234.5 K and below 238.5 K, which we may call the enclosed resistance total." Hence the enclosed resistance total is 14.2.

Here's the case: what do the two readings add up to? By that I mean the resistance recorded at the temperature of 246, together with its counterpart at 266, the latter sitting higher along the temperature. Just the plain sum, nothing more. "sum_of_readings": 9.7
